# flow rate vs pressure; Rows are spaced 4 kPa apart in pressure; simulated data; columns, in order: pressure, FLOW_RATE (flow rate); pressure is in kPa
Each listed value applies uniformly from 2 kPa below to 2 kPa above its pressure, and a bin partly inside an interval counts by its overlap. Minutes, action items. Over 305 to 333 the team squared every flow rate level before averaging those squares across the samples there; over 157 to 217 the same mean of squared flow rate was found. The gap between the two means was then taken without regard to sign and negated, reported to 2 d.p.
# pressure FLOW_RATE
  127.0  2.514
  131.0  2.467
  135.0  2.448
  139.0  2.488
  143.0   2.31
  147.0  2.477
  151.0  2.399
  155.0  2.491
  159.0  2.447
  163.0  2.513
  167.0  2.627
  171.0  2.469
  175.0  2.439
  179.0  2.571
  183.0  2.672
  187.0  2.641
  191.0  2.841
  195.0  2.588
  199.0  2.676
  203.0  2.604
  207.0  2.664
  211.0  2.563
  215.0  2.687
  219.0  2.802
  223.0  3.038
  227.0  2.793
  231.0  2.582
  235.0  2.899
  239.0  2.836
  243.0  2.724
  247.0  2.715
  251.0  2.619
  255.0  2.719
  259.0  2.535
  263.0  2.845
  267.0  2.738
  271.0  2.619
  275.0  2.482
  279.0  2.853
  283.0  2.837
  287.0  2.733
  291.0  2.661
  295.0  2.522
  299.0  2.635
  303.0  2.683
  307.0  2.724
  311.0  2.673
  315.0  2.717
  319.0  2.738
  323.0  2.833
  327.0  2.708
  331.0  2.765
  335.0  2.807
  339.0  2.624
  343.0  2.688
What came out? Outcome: -0.72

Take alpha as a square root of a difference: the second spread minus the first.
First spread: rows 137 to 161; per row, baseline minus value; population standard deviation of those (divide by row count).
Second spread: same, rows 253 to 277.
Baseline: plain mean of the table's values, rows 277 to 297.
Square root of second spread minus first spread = 0.25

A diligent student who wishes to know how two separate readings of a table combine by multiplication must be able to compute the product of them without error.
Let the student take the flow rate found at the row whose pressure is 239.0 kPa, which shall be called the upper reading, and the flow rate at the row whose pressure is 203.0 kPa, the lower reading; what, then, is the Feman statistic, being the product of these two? 7.4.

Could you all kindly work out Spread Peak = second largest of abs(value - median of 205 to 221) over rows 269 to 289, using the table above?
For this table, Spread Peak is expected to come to 0.18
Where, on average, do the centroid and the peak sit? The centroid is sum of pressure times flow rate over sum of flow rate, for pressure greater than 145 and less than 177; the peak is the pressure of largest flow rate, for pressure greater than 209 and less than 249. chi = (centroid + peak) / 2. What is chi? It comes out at 192.0 kPa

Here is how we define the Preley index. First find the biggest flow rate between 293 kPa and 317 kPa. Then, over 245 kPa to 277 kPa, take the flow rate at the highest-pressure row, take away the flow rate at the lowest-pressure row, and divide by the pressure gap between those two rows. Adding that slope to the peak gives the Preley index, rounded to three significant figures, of 2.72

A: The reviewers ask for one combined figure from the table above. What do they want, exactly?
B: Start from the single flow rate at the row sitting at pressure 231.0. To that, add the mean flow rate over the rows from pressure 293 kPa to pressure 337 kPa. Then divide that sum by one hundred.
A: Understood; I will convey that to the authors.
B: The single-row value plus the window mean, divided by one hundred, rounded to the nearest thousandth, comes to 0.053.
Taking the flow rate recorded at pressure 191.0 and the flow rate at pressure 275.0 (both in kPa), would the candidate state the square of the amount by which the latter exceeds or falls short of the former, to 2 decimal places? 0.13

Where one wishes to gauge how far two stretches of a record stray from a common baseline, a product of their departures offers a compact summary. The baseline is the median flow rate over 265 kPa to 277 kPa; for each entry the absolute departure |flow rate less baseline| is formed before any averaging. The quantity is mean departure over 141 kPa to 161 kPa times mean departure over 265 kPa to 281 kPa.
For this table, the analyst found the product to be 0.024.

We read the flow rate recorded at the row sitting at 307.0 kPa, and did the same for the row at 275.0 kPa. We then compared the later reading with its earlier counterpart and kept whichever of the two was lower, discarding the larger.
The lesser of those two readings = 2.48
